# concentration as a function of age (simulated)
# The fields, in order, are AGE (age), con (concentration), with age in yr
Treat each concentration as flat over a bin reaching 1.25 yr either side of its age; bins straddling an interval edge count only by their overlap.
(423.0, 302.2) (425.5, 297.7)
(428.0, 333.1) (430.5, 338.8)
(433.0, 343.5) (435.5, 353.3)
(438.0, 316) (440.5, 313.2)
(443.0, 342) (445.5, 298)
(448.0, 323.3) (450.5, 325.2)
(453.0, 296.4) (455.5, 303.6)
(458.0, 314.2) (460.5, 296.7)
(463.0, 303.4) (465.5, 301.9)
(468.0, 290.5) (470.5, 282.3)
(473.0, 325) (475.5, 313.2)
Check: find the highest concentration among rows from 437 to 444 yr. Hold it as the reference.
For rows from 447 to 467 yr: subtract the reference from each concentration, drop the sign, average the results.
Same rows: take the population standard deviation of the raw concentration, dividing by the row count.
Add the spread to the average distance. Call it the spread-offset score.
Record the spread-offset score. 45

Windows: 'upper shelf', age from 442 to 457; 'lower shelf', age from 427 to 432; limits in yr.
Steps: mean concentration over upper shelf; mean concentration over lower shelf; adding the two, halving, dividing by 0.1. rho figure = 3254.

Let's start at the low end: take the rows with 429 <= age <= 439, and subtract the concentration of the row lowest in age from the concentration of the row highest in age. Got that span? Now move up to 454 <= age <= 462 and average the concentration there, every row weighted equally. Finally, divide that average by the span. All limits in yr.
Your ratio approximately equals -13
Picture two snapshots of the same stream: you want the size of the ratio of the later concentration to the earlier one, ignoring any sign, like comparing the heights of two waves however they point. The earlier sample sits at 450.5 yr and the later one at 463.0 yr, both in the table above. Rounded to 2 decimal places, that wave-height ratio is 0.93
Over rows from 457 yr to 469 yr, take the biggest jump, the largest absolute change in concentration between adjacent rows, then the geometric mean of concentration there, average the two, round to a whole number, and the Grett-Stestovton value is 159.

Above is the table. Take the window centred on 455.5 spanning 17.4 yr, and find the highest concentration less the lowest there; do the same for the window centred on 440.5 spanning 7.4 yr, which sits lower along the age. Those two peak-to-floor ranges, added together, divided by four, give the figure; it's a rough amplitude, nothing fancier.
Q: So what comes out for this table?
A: 14.4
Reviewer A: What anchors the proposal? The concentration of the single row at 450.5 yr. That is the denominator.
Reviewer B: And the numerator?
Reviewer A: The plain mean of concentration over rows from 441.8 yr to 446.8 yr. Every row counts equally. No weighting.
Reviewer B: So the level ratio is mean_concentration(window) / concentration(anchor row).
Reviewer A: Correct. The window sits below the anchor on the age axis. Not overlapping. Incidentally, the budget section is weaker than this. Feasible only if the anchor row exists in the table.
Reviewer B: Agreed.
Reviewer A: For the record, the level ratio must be 0.98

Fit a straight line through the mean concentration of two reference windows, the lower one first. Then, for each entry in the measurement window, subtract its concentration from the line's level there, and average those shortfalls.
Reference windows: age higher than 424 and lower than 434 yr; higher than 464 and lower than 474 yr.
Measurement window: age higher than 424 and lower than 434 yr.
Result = 0.0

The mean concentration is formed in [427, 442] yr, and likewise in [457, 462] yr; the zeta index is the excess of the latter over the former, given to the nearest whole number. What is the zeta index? -28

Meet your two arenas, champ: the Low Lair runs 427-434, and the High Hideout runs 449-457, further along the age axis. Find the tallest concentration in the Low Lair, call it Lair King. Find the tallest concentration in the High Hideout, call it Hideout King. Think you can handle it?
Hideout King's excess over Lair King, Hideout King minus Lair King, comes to -18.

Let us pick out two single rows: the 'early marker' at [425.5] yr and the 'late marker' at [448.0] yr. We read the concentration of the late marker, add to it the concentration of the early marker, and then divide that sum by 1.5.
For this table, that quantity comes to 414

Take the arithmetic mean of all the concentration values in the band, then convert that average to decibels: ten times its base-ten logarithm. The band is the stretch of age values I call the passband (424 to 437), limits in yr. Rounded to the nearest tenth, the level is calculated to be 25.2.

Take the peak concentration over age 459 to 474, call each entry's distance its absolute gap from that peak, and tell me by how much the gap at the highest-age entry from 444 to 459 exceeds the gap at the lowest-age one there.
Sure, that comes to -16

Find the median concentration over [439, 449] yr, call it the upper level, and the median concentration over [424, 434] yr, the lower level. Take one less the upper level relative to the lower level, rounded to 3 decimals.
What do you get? 0.053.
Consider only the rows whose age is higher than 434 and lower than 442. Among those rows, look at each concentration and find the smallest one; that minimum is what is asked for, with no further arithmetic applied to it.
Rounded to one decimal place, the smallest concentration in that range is 313.2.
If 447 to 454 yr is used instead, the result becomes 296.4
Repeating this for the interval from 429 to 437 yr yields 338.8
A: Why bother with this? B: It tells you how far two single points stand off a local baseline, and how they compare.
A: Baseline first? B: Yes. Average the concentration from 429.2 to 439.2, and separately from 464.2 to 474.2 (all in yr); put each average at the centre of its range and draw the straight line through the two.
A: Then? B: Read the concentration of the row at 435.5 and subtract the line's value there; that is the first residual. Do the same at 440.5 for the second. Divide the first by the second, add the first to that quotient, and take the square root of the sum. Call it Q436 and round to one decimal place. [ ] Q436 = 4.0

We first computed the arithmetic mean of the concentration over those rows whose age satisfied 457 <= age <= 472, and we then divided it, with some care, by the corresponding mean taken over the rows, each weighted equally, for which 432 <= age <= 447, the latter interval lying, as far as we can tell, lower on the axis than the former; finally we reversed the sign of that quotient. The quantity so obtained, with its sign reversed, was -0.91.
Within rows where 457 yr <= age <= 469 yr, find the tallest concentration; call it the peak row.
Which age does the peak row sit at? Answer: 458.0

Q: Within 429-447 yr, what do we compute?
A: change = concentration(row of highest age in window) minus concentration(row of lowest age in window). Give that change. -41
